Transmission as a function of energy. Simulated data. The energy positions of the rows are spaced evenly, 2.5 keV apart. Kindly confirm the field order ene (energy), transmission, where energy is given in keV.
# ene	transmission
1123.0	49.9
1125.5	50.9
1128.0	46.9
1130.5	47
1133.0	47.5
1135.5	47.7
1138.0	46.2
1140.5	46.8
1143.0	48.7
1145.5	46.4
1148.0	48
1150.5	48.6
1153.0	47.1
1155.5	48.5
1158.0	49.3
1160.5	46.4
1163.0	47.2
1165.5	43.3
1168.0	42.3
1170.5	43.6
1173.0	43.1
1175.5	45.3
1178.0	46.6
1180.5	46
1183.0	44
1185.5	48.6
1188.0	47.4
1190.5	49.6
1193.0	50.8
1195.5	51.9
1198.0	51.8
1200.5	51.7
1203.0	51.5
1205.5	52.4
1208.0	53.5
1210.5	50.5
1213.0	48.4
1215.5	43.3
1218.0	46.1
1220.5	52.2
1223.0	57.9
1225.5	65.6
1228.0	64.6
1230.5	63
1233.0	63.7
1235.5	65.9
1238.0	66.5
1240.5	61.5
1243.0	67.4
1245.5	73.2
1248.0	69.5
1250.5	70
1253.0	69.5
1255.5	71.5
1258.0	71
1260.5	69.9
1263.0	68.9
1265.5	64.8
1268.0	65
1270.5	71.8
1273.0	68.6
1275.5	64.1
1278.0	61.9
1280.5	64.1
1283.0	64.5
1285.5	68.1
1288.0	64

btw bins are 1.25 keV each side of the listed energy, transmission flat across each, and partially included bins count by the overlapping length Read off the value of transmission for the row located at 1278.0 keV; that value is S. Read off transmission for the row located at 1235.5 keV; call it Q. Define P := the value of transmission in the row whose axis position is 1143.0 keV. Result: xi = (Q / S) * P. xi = 51.8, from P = 48.7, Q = 65.9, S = 61.9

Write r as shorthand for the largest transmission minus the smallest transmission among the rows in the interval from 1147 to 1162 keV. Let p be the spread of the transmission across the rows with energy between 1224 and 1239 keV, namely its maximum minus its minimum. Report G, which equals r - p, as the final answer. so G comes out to -0.6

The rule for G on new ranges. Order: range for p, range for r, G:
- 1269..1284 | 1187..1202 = -5.4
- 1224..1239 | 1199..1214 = 1.6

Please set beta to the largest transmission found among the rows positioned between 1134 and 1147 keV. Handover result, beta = 48.7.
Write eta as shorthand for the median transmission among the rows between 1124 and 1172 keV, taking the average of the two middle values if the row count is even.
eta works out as 47.1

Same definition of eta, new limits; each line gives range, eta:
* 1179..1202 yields 49.6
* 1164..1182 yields 43.6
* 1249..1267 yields 69.9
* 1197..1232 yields 52.0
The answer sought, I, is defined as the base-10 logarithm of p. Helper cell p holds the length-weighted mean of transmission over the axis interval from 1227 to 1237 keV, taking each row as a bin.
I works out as 1.81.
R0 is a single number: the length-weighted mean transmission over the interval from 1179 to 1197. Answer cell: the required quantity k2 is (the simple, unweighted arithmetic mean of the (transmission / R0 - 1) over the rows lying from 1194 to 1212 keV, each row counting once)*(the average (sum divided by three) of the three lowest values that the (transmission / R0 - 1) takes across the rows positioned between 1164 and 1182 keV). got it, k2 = -0.008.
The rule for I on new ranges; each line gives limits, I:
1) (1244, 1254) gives 1.85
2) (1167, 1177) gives 1.64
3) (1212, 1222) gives 1.68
